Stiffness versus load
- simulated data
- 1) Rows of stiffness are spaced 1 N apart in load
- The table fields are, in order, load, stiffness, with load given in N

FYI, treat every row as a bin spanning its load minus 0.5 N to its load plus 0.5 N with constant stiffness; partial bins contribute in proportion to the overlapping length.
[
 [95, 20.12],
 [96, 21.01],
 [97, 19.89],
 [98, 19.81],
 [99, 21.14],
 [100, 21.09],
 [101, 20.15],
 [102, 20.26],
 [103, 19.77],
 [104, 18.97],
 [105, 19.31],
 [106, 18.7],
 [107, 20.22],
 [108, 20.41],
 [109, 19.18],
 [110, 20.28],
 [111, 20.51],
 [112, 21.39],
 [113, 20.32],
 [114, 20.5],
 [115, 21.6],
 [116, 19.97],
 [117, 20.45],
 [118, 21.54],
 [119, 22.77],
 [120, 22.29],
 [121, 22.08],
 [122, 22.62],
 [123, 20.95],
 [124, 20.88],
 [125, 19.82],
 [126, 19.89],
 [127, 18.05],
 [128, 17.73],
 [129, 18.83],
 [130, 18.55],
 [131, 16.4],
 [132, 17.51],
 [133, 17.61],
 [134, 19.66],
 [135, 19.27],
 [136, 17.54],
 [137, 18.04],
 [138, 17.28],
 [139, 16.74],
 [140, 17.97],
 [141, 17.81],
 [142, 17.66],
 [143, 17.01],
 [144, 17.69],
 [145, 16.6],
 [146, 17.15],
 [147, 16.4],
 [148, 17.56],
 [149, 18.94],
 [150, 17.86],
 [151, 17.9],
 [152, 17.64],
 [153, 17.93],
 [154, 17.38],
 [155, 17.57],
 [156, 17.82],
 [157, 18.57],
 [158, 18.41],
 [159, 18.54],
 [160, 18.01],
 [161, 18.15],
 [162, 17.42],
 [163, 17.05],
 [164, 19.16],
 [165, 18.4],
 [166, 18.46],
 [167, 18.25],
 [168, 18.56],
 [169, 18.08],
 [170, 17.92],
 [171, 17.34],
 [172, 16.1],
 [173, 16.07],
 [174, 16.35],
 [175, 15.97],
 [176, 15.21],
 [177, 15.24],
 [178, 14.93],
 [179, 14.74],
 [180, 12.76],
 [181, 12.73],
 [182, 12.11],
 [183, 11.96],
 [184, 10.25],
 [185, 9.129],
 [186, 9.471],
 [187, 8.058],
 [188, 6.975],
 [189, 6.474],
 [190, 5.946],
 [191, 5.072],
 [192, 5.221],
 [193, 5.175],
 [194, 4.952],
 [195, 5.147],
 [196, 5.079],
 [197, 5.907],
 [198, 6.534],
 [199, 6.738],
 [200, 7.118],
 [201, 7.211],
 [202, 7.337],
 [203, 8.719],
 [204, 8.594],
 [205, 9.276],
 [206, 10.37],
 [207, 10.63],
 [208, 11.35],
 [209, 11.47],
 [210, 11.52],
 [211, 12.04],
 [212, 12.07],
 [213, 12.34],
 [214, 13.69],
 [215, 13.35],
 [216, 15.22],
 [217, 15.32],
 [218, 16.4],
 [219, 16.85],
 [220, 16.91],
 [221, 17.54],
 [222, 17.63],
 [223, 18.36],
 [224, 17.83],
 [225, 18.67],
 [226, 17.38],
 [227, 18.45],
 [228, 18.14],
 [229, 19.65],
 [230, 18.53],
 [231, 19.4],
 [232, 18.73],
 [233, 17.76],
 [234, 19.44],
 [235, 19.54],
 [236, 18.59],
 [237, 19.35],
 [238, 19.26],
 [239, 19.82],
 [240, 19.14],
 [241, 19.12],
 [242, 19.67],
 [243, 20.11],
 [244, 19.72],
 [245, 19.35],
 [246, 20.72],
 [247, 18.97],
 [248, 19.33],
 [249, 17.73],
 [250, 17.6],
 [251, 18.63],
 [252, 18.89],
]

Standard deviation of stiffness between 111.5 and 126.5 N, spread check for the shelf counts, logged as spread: 1.0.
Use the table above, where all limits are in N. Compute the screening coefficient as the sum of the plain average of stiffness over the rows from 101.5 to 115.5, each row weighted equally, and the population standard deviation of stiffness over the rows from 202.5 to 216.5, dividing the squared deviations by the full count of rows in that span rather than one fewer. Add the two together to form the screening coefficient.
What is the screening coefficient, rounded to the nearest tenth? 21.9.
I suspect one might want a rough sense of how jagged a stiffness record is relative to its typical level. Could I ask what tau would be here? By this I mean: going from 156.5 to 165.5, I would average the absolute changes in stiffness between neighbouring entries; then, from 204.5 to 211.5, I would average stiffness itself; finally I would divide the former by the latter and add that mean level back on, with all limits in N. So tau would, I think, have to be 11.0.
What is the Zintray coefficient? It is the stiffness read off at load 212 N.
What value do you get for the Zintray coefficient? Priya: 12.07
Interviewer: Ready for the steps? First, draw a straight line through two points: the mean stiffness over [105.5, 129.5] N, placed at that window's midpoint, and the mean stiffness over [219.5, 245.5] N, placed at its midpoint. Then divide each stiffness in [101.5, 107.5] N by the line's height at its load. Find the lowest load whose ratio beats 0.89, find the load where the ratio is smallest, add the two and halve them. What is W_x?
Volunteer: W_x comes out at 104.0 N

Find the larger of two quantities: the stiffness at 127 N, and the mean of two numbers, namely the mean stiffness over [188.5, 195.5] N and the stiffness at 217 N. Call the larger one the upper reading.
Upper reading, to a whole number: 18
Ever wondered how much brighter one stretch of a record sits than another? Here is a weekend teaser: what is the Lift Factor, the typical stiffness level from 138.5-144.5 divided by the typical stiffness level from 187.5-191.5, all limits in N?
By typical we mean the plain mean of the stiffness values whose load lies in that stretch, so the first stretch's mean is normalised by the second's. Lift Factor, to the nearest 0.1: 2.9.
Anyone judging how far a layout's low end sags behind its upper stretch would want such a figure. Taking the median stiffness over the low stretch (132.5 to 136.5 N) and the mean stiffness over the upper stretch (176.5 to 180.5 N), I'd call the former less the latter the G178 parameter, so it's 4.0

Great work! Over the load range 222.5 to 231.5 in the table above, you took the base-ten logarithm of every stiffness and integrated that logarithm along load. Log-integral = 11.4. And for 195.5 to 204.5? 7.6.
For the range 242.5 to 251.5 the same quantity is 11.5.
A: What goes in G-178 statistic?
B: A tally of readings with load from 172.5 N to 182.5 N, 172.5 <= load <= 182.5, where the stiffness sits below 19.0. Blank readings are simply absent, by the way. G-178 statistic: 10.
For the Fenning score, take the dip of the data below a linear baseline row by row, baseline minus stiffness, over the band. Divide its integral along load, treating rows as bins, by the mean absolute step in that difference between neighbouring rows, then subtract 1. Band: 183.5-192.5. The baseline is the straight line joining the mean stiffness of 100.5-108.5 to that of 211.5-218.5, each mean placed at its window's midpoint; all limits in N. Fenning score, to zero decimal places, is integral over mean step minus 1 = 99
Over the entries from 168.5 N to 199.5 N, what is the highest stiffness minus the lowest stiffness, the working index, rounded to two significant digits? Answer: 13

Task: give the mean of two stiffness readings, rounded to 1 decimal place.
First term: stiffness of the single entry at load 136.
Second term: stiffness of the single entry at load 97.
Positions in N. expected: 18.7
